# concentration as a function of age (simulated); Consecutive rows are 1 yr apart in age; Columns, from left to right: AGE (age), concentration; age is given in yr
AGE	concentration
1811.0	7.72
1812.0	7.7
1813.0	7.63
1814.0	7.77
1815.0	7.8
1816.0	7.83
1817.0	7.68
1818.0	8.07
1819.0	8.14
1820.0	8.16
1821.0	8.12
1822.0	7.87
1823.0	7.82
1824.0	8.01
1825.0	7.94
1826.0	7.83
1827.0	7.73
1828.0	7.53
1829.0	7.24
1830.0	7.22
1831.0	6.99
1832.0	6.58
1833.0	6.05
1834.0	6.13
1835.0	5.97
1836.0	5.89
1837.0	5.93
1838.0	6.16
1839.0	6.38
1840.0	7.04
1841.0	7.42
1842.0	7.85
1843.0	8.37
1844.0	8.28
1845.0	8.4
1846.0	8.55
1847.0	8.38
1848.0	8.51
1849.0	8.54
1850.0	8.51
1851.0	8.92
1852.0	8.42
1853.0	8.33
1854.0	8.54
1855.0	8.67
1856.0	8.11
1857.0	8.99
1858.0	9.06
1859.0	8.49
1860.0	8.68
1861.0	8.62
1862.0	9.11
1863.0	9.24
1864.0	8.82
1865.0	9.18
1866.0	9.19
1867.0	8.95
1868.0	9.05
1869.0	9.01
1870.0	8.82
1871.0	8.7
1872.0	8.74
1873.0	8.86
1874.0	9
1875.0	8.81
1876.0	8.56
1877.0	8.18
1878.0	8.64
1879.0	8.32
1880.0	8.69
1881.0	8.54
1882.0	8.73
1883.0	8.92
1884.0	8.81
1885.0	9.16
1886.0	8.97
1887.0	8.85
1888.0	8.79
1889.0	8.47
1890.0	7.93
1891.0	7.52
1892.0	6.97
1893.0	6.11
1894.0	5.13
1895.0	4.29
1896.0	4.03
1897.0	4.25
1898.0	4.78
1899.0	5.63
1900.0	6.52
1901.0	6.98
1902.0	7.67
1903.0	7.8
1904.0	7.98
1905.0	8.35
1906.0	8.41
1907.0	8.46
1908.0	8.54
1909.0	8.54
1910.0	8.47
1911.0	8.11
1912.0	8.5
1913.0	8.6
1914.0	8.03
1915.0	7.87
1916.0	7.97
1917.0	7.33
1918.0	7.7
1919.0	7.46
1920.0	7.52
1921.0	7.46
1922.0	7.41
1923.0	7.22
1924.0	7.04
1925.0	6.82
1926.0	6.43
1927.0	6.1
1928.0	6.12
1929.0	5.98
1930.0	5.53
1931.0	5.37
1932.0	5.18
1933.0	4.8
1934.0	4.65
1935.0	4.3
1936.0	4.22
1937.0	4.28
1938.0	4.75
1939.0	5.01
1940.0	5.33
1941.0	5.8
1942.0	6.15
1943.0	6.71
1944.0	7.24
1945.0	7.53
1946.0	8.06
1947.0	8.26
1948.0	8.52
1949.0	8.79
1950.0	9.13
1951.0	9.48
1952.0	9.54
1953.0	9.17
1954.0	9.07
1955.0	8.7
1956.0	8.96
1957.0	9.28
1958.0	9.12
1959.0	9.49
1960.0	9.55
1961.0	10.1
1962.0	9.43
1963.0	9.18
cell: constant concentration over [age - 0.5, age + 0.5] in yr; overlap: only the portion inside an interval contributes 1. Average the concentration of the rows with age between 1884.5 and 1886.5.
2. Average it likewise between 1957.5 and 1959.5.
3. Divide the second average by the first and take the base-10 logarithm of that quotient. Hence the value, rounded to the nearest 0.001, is 0.011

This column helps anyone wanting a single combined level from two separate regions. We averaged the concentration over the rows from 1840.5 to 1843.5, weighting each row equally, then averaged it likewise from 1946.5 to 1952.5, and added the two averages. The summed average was 16.8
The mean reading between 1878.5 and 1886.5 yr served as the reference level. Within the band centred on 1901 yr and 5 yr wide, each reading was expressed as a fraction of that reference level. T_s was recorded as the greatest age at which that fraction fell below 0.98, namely 1903.0 yr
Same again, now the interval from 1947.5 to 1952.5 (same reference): 1948.0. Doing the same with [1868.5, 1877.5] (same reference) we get 1877.0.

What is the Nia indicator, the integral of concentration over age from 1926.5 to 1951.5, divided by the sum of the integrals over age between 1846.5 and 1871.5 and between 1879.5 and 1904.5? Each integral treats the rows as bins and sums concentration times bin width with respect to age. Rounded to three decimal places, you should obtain 0.393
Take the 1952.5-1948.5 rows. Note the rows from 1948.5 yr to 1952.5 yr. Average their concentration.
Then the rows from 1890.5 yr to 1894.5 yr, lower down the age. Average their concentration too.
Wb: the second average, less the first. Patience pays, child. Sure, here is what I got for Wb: -2.8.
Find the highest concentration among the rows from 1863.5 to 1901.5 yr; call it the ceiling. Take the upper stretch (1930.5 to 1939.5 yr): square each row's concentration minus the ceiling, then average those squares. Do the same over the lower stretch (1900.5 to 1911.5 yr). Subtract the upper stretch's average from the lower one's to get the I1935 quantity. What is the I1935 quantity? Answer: -19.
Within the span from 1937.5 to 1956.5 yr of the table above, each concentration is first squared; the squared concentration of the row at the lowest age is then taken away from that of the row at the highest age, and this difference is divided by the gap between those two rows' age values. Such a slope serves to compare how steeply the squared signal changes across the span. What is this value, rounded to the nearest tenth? 3.2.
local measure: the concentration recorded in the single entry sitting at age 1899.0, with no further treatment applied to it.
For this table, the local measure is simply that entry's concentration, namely 5.63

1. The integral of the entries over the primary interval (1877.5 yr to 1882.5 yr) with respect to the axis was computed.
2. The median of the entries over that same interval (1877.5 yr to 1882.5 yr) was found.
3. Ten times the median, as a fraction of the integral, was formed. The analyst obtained 2.01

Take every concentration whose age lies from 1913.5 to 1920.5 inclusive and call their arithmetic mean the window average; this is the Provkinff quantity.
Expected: 7.70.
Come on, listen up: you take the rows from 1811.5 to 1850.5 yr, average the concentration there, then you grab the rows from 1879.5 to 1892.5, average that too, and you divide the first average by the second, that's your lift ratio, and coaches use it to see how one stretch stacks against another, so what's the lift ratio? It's 0.89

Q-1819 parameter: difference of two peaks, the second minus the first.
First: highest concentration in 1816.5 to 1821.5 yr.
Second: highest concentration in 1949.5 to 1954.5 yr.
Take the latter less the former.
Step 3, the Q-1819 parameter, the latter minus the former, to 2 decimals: 1.38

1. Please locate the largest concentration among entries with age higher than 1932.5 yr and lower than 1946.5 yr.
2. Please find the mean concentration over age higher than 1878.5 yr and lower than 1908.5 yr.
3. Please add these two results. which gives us 15.5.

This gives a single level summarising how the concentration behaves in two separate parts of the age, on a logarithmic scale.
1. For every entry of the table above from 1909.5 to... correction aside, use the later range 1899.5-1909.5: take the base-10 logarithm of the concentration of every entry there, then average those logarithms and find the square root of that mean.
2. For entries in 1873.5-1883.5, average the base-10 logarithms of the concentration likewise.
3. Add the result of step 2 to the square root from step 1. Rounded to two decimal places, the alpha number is 1.88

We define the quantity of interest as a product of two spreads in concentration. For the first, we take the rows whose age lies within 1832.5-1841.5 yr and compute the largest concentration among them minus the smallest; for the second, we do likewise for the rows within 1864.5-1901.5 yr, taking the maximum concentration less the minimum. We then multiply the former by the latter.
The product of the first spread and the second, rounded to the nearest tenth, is 7.9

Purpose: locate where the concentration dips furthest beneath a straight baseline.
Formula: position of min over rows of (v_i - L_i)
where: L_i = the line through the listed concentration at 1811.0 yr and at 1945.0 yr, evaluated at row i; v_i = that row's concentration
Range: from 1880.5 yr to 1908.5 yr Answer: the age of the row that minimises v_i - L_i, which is 1896.0 yr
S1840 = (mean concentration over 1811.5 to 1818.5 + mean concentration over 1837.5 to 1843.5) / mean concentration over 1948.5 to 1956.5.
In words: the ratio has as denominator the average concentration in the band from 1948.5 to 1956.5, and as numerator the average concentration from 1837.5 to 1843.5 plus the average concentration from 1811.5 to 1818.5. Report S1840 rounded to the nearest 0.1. 1.6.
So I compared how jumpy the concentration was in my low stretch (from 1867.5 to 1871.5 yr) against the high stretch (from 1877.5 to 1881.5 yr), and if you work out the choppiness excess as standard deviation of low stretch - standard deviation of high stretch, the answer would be 0.00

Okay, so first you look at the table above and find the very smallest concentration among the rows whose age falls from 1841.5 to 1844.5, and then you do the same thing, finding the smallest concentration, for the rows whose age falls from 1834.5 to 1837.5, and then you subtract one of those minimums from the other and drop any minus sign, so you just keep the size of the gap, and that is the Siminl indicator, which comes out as 2.0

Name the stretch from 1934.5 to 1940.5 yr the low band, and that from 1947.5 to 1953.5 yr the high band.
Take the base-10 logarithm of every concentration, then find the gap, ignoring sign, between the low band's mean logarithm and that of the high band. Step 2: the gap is 0.29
